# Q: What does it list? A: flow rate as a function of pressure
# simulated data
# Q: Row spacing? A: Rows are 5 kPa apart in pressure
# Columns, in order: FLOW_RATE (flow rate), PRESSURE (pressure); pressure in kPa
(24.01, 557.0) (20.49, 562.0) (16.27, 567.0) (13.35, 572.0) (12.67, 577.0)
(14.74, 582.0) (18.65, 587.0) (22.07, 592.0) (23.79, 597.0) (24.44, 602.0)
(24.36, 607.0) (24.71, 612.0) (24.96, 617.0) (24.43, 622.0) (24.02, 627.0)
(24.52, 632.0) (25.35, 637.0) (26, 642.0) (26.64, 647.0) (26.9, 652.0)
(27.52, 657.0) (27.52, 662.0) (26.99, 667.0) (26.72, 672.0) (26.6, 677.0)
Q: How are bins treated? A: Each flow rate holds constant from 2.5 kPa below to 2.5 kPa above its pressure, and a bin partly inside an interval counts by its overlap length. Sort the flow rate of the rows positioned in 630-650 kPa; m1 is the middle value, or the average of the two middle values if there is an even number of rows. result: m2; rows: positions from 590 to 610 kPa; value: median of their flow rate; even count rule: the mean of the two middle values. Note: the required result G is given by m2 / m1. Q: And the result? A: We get 0.94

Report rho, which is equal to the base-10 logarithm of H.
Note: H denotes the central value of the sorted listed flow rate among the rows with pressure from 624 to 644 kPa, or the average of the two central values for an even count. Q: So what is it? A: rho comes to 1.40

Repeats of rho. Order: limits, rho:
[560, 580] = 1.17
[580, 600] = 1.31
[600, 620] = 1.39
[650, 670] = 1.44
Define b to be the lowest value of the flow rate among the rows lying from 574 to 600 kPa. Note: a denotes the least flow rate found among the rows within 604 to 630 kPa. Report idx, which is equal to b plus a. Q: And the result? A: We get 36.7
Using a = 24.02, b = 12.67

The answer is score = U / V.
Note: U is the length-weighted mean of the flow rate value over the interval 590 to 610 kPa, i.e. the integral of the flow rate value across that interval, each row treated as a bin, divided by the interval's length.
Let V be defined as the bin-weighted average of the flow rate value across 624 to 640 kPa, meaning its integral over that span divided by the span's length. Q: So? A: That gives 0.96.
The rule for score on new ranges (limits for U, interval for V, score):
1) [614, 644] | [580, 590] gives 1.46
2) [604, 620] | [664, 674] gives 0.92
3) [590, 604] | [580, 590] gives 1.37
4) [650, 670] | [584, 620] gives 1.17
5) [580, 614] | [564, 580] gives 1.53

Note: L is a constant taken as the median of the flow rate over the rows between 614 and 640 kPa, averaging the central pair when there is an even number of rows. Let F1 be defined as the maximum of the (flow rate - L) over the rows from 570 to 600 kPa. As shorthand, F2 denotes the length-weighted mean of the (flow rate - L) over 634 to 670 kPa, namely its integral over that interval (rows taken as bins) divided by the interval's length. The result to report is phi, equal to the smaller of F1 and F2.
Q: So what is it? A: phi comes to -0.7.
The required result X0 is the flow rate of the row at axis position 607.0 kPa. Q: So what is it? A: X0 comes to 24.36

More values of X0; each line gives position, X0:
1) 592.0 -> 22.07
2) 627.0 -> 24.02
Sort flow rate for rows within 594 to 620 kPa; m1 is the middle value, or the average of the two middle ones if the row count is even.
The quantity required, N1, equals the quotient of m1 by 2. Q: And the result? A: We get 12.2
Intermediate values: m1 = 24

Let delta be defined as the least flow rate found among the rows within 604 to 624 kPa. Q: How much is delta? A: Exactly 24.36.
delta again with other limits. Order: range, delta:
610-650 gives 24.02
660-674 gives 26.72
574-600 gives 12.67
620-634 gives 24.02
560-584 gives 12.67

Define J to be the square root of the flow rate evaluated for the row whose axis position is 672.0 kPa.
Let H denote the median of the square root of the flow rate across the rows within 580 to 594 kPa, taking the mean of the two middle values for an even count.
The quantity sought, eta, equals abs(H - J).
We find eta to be 0.9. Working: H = 4.3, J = 5.2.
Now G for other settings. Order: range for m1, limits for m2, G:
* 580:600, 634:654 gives 1.29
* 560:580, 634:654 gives 1.78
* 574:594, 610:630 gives 1.47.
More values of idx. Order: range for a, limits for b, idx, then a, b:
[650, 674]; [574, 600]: 39.4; 26.72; 12.67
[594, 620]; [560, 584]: 36.5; 23.79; 12.67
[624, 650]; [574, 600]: 36.7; 24.02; 12.67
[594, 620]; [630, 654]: 48.3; 23.79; 24.52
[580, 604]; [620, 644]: 38.8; 14.74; 24.02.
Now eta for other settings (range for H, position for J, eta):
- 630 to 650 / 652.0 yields 0.1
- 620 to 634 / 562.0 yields 0.4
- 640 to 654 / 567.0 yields 1.1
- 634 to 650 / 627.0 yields 0.2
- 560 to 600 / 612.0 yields 0.8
